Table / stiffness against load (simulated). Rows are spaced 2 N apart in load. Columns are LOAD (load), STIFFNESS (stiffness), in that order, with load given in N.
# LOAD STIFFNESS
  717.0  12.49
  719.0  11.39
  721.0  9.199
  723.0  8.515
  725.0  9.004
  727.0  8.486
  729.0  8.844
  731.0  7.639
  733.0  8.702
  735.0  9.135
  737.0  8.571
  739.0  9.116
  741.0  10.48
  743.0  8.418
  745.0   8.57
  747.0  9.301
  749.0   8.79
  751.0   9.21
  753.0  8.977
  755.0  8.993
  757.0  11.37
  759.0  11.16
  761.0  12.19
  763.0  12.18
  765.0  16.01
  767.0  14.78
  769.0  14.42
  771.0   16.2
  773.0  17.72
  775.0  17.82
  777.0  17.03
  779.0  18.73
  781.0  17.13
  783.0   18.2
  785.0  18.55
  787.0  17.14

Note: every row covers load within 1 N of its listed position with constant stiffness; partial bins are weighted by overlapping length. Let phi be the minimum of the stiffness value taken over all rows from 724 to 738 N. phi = 7.639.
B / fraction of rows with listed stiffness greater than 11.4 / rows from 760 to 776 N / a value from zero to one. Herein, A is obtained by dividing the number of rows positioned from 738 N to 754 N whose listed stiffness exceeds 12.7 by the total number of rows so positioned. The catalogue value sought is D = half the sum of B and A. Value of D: 0.50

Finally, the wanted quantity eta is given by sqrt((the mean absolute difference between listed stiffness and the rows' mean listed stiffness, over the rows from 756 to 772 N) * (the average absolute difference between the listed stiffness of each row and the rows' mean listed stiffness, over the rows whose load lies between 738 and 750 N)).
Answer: 0.97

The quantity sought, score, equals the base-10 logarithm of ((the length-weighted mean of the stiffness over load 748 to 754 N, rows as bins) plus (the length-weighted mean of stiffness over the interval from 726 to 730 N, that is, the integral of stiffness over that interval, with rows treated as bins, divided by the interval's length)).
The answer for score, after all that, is 1.25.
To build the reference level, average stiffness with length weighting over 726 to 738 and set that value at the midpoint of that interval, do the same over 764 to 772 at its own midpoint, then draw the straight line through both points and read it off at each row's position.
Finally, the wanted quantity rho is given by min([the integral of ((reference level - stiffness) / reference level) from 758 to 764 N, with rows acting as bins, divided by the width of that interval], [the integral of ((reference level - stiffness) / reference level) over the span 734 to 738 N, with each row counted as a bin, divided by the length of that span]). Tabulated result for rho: 0.0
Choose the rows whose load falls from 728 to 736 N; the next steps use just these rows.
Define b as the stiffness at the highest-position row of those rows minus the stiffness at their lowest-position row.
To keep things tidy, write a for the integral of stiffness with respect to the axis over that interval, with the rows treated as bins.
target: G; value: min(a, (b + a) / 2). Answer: 34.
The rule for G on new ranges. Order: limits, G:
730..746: 71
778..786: 73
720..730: 44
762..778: 129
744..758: 67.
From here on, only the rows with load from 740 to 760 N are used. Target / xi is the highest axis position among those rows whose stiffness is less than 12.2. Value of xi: 759.0 N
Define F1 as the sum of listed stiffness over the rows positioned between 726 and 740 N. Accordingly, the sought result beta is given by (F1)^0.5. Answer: 7.8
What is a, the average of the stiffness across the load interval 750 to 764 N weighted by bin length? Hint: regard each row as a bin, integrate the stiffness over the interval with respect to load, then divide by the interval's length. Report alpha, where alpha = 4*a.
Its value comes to 42.3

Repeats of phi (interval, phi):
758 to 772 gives 11.16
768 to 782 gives 14.42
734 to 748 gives 8.418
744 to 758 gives 8.57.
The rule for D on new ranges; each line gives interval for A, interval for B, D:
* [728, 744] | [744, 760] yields 0.00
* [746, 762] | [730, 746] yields 0.00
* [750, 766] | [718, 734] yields 0.06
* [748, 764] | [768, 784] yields 0.50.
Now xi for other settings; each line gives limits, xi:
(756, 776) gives 763.0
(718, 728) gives 727.0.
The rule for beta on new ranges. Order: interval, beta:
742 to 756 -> 7.9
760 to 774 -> 10.2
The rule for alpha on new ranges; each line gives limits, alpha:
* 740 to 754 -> 36.4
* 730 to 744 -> 35.5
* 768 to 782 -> 68.0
